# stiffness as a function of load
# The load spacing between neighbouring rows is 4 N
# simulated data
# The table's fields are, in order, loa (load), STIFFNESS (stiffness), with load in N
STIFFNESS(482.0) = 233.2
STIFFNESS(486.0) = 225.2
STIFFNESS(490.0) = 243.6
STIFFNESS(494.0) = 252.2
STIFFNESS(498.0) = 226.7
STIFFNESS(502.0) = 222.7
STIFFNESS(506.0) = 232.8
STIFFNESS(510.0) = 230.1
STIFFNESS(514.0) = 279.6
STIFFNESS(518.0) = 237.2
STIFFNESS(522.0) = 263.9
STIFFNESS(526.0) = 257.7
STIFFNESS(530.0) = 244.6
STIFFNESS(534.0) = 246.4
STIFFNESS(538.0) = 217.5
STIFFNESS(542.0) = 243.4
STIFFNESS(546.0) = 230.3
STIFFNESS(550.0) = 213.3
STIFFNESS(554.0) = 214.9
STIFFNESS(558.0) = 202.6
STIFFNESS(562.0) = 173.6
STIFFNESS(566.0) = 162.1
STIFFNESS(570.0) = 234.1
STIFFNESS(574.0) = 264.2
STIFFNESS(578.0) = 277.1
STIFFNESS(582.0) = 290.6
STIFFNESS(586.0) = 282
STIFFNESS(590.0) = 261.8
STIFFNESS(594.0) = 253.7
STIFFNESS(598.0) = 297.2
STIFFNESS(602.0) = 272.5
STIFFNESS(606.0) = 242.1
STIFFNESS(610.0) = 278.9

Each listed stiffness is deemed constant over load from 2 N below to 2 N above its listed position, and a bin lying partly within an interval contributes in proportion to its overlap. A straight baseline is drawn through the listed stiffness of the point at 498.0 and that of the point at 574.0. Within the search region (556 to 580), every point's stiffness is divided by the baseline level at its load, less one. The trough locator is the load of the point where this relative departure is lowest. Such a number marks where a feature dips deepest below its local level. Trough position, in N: 566.0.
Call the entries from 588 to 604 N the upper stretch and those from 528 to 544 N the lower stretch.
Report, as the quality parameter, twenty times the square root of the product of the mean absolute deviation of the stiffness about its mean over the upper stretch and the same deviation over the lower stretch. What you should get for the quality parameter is 236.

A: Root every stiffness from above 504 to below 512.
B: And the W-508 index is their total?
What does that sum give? 30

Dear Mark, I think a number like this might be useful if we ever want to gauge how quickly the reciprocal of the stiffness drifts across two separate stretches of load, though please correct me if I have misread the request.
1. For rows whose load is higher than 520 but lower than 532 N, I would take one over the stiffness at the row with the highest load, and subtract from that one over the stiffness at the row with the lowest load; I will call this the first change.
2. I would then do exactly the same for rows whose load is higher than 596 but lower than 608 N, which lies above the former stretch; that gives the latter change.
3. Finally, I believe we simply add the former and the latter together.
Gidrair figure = 0.0011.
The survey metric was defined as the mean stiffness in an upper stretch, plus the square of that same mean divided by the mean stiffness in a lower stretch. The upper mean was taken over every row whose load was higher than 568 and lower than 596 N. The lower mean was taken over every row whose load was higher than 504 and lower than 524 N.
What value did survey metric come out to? 551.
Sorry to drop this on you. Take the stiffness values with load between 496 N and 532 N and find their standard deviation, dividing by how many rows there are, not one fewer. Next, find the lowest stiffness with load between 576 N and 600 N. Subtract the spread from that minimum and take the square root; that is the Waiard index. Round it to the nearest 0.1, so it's 15.3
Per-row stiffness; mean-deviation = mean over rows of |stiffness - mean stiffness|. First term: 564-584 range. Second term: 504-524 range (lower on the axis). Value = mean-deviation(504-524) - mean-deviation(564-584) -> -20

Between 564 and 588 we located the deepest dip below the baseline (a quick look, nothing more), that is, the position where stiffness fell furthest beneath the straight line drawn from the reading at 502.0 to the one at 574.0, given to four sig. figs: 566.0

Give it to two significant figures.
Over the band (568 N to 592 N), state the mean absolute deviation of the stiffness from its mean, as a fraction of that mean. 0.056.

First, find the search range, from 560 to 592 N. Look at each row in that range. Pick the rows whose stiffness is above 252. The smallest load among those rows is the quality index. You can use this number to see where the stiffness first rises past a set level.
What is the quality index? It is 574.0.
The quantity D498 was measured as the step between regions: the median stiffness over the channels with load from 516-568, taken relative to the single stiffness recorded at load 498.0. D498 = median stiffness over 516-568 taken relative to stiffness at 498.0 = 4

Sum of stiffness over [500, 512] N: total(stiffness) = 686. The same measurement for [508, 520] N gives 747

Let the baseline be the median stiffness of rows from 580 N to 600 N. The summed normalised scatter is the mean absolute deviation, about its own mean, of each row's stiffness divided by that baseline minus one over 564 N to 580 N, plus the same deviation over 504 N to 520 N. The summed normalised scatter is 0.190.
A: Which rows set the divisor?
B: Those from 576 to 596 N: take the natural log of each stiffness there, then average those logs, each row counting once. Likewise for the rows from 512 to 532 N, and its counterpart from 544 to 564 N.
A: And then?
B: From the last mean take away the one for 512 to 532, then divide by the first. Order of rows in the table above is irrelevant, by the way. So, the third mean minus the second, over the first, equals -0.039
